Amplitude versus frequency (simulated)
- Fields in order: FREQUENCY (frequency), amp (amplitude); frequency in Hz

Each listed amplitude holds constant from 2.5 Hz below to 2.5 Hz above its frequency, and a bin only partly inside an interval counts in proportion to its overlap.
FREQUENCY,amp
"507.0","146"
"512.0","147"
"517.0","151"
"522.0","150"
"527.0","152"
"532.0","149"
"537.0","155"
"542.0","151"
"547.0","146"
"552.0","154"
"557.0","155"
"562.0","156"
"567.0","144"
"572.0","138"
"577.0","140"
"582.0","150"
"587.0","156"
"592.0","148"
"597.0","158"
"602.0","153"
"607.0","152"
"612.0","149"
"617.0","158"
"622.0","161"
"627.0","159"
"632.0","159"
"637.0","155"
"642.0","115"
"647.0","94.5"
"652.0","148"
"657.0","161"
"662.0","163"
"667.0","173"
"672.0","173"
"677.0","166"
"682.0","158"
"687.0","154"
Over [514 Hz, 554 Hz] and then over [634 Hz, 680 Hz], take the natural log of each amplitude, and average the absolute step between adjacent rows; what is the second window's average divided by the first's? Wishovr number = 5.2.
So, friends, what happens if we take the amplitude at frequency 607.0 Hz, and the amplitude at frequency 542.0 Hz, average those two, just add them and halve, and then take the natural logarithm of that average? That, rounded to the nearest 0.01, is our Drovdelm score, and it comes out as 5.02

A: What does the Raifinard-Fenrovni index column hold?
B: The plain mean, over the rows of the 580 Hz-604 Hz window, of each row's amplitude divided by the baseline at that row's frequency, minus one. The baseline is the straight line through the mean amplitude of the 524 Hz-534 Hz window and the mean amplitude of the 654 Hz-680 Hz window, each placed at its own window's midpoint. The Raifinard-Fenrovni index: -0.03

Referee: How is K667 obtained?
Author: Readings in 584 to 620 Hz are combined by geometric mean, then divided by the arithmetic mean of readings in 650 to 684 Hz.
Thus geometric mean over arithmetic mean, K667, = 0.94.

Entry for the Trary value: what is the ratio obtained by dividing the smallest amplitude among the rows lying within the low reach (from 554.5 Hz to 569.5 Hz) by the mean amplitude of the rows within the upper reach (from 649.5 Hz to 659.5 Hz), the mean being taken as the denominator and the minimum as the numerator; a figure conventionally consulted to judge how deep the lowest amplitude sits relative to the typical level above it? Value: 0.93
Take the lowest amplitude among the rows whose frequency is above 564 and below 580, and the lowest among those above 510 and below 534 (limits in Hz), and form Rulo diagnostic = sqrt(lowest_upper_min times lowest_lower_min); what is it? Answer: 142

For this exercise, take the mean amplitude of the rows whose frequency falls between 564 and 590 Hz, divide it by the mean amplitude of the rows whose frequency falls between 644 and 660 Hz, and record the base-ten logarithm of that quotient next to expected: 0.03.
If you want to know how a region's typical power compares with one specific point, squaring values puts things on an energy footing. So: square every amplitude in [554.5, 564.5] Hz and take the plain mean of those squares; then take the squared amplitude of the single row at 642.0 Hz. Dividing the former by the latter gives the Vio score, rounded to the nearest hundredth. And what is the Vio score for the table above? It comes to 1.83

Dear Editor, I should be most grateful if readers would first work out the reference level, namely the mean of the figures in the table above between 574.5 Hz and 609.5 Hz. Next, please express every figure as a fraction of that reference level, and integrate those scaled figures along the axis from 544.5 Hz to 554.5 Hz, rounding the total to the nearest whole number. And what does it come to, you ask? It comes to 10 Hz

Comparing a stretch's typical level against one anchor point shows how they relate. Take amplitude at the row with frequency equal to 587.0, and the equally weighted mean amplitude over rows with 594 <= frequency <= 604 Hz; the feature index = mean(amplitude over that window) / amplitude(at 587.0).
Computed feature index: 1.00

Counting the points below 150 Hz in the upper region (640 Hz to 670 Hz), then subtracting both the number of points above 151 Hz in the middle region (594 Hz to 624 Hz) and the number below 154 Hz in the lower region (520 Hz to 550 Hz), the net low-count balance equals -7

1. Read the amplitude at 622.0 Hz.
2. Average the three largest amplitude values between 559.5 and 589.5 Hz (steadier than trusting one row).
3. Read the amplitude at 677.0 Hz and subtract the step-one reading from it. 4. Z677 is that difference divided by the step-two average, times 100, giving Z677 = 3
